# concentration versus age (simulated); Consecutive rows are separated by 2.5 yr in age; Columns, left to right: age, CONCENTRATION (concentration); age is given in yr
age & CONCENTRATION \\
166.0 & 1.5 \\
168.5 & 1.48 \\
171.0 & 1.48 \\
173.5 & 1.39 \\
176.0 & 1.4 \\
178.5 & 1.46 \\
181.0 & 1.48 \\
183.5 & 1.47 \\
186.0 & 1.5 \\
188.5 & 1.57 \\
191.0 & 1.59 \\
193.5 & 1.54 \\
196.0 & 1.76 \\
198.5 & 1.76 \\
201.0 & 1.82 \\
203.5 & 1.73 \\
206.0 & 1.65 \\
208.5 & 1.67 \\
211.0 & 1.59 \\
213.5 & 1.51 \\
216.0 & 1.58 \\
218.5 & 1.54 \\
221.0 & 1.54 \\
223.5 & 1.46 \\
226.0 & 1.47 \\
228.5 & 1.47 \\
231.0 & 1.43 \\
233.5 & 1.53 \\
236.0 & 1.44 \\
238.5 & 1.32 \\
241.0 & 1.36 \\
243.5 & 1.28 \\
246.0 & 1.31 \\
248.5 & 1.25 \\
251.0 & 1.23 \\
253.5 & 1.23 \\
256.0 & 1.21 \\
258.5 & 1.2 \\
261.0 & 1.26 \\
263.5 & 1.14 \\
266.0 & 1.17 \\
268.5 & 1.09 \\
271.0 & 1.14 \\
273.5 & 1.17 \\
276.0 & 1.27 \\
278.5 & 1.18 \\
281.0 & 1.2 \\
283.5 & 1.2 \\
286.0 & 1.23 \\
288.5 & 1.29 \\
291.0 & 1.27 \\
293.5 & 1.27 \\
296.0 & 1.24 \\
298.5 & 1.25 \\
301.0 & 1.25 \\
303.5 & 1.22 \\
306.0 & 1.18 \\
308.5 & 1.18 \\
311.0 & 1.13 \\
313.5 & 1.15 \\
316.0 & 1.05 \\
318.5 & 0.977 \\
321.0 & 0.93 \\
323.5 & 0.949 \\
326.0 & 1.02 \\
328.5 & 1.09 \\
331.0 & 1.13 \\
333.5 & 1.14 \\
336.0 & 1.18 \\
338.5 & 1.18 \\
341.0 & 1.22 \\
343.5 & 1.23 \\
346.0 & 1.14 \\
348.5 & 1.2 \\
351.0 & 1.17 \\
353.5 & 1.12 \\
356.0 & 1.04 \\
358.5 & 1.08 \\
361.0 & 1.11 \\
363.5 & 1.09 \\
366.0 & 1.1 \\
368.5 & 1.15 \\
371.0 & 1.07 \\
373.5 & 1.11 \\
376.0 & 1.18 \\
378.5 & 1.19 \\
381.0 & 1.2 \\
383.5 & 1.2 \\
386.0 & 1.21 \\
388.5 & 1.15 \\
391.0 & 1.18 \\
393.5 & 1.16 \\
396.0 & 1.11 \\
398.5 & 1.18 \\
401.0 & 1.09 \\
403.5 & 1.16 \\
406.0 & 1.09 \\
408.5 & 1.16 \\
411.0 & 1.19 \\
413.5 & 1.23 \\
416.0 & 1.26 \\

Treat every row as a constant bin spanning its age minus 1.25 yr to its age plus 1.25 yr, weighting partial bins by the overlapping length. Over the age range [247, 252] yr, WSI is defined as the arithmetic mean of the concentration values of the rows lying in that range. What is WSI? 1.24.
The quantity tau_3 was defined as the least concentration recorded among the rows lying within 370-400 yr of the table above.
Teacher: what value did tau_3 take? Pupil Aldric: 1.07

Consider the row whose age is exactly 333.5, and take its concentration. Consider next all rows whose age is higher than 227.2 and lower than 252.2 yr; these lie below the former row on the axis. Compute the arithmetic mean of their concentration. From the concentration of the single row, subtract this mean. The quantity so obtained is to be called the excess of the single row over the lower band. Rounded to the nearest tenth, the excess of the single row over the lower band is -0.2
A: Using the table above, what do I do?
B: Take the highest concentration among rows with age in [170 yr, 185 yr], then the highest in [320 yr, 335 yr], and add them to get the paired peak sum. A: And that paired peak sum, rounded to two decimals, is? 2.62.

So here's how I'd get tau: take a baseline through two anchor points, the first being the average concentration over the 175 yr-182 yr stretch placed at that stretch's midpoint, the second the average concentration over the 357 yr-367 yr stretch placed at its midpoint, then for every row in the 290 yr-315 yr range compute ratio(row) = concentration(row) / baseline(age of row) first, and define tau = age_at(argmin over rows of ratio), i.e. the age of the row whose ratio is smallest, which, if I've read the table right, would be 311.0 yr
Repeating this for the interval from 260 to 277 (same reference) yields 268.5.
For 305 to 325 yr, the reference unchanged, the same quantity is 321.0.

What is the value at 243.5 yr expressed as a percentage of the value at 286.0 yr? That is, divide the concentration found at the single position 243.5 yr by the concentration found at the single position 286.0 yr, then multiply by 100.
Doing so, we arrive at 104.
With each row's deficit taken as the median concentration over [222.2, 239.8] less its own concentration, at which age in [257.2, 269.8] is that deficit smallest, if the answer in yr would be 261.0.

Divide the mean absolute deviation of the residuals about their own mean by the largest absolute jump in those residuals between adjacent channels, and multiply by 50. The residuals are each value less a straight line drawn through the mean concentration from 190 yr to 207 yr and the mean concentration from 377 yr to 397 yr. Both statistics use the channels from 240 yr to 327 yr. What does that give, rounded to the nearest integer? 29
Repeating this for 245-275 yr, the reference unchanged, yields 13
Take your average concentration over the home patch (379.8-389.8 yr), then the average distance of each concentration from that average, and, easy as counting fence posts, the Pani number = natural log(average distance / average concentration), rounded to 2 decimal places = -4.09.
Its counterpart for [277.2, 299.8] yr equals -3.71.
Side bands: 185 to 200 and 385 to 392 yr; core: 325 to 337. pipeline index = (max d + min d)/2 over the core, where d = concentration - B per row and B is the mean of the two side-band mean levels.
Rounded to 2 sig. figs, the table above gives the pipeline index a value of -0.30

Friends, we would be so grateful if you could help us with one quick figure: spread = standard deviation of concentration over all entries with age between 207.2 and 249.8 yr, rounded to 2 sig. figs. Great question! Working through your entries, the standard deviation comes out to 0.12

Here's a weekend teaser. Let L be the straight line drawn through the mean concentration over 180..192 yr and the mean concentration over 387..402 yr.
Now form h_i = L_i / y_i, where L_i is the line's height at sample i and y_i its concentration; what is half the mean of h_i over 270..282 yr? 0.57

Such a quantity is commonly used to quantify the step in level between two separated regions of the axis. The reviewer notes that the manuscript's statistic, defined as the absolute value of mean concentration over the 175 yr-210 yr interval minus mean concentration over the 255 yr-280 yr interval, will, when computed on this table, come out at 0.42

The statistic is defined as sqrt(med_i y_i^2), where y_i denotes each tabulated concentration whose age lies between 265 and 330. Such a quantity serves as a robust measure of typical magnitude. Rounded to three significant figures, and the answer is 1.18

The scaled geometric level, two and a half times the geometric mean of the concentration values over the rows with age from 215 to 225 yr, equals 3.8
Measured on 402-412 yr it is 2.9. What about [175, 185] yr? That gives 3.6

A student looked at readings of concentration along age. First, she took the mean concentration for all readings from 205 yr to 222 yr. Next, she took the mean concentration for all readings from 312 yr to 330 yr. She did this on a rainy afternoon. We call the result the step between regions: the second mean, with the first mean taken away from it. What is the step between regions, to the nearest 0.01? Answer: -0.56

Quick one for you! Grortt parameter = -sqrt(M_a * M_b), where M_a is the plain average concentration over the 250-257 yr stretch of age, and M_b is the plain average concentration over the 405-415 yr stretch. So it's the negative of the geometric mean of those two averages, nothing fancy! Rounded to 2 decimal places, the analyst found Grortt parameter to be -1.20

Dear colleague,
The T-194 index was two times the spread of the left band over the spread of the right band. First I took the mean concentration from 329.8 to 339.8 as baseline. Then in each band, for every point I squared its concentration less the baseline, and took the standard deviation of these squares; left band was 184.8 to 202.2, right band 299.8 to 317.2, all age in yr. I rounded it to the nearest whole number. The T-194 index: 56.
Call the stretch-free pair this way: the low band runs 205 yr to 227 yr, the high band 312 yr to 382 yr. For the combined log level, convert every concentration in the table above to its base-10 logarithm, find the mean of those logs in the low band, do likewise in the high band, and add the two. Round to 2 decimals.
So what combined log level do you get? 0.24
